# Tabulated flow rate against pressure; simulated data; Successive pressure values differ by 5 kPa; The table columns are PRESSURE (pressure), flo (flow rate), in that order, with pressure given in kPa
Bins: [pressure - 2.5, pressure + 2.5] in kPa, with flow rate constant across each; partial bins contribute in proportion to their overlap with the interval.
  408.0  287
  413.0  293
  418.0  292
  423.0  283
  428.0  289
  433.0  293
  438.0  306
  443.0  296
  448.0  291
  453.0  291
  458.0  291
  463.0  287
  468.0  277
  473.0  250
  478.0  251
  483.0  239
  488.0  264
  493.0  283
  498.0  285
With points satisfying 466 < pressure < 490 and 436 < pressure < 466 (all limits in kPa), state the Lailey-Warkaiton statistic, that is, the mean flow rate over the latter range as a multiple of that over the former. 1.15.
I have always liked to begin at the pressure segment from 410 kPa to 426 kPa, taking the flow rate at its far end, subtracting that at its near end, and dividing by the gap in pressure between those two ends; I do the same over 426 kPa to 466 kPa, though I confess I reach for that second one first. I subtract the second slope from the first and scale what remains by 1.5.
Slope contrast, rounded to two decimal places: -1.41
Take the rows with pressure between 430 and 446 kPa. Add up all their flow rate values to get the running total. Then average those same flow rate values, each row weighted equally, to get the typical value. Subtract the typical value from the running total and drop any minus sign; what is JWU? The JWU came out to 597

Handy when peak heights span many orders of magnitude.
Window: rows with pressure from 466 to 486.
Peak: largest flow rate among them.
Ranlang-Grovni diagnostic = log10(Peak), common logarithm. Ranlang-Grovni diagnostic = 2.44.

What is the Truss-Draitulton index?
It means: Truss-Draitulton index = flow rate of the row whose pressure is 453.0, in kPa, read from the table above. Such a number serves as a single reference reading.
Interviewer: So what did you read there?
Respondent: 291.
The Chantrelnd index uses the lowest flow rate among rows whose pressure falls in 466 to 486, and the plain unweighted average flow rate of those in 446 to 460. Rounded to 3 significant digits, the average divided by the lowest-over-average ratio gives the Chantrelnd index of 354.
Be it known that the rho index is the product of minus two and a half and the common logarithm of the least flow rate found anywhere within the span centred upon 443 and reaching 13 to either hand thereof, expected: -6.160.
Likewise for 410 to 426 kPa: -6.129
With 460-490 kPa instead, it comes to -5.946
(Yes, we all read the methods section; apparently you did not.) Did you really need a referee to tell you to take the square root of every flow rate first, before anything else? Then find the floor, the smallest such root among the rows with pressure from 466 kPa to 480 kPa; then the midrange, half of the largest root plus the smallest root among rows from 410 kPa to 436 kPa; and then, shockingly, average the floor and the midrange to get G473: 16.4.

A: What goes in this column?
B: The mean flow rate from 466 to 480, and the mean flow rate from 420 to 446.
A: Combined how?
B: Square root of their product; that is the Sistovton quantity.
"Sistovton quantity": 276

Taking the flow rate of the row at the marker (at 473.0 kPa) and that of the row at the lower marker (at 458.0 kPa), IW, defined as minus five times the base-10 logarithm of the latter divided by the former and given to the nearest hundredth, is -0.33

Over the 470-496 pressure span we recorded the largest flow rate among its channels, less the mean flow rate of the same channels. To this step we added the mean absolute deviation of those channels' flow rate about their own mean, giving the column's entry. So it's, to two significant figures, 38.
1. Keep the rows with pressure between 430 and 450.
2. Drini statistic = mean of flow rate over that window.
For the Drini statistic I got 296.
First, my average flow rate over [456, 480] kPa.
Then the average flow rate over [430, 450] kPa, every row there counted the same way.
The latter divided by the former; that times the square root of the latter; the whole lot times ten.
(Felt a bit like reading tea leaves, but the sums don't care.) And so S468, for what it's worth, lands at 188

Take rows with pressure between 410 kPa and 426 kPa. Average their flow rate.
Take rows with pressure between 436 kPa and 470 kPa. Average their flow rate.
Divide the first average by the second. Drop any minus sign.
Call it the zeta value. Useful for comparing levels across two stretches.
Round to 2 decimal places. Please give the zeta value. 0.99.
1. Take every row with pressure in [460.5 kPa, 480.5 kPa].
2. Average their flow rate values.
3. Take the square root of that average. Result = 16.3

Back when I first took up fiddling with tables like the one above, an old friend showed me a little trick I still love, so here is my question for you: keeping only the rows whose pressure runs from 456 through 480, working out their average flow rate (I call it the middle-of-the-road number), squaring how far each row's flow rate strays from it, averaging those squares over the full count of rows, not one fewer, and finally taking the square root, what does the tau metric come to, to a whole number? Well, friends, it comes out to 18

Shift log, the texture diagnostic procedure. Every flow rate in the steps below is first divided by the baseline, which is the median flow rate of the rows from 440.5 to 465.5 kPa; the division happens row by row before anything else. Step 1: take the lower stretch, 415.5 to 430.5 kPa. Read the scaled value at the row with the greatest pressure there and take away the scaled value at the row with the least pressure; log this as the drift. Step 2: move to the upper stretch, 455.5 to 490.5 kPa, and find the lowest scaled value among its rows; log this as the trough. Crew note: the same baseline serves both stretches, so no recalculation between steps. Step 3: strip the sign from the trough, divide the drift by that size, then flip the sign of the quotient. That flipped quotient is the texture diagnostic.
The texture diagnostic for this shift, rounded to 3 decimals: 0.013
